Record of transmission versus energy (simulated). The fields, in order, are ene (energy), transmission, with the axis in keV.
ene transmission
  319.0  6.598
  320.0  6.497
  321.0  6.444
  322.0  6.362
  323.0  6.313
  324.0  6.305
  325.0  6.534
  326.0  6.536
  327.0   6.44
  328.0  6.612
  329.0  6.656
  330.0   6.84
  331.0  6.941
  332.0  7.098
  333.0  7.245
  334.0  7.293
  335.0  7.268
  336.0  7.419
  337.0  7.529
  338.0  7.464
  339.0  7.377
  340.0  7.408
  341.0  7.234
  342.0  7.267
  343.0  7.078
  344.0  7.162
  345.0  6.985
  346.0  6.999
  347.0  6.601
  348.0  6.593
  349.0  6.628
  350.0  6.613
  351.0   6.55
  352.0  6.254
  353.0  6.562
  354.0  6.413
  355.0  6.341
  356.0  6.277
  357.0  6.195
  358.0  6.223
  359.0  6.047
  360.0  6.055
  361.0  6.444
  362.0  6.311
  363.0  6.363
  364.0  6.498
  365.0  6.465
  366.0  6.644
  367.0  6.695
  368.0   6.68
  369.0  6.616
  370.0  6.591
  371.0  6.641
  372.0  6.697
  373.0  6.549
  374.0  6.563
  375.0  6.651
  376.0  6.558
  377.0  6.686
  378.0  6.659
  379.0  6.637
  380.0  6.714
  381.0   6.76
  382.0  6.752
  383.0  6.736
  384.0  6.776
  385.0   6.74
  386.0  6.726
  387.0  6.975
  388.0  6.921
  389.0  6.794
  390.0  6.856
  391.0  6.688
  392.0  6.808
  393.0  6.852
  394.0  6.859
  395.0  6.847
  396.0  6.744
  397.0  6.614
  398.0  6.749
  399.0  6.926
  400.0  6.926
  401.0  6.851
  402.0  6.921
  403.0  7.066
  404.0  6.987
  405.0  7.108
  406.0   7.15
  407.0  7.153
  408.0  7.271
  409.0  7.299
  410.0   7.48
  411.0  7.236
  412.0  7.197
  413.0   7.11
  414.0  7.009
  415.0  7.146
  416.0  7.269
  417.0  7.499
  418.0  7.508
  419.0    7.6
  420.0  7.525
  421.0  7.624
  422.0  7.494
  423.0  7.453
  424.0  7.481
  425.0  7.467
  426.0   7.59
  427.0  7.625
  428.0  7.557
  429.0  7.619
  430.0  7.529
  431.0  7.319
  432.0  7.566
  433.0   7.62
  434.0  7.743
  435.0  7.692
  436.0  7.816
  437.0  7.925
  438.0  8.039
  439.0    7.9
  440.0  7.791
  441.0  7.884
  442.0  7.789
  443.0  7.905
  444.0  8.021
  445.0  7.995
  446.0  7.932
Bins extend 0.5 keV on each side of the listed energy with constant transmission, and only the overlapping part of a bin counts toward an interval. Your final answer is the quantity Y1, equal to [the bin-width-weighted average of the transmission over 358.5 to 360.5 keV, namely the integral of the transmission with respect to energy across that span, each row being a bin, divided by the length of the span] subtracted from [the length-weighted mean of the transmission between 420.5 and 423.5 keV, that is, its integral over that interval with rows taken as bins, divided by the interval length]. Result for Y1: 1.5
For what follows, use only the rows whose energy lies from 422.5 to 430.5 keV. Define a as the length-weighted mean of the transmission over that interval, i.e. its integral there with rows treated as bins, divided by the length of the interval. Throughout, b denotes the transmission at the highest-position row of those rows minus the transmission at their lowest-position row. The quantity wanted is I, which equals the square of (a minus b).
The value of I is 56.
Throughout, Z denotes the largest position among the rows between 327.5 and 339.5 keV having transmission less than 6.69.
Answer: 329.0 keV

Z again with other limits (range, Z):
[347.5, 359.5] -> 359.0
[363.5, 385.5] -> 379.0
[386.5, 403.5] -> 397.0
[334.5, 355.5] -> 355.0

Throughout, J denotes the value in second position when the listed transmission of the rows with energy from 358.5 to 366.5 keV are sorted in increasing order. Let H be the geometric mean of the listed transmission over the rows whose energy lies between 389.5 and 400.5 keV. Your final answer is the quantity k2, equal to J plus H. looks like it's 12.9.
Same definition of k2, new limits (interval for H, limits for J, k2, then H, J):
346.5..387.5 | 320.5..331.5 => 12.9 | 6.55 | 6.313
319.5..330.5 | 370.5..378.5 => 13.1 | 6.50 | 6.558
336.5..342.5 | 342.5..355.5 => 13.7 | 7.38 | 6.341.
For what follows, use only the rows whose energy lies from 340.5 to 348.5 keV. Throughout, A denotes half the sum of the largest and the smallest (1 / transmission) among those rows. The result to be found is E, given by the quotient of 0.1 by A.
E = 0.691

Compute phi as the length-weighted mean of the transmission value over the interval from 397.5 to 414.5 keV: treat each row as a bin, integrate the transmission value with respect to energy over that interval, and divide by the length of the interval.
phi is 7.08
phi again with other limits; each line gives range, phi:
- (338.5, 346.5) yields 7.19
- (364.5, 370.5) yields 6.62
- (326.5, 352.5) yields 6.98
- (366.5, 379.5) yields 6.63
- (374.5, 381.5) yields 6.67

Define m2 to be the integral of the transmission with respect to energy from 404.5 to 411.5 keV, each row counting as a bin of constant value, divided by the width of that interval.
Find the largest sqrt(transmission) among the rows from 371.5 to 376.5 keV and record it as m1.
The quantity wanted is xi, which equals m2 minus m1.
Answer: 4.65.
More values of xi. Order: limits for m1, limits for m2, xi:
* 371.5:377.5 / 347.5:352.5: 3.94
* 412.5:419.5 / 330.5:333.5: 4.34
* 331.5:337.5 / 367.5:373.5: 3.89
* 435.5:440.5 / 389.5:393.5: 3.97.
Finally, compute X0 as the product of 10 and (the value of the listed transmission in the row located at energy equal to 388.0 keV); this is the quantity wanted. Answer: 69.2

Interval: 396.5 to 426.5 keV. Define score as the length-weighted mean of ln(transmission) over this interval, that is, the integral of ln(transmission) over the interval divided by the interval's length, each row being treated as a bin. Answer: 1.98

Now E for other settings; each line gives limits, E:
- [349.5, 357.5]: 0.640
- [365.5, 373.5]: 0.662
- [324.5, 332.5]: 0.675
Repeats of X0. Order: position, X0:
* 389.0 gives 67.9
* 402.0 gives 69.2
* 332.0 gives 71.0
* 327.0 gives 64.4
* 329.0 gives 66.6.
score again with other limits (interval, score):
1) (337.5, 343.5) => 1.99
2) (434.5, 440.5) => 2.06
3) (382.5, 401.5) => 1.92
